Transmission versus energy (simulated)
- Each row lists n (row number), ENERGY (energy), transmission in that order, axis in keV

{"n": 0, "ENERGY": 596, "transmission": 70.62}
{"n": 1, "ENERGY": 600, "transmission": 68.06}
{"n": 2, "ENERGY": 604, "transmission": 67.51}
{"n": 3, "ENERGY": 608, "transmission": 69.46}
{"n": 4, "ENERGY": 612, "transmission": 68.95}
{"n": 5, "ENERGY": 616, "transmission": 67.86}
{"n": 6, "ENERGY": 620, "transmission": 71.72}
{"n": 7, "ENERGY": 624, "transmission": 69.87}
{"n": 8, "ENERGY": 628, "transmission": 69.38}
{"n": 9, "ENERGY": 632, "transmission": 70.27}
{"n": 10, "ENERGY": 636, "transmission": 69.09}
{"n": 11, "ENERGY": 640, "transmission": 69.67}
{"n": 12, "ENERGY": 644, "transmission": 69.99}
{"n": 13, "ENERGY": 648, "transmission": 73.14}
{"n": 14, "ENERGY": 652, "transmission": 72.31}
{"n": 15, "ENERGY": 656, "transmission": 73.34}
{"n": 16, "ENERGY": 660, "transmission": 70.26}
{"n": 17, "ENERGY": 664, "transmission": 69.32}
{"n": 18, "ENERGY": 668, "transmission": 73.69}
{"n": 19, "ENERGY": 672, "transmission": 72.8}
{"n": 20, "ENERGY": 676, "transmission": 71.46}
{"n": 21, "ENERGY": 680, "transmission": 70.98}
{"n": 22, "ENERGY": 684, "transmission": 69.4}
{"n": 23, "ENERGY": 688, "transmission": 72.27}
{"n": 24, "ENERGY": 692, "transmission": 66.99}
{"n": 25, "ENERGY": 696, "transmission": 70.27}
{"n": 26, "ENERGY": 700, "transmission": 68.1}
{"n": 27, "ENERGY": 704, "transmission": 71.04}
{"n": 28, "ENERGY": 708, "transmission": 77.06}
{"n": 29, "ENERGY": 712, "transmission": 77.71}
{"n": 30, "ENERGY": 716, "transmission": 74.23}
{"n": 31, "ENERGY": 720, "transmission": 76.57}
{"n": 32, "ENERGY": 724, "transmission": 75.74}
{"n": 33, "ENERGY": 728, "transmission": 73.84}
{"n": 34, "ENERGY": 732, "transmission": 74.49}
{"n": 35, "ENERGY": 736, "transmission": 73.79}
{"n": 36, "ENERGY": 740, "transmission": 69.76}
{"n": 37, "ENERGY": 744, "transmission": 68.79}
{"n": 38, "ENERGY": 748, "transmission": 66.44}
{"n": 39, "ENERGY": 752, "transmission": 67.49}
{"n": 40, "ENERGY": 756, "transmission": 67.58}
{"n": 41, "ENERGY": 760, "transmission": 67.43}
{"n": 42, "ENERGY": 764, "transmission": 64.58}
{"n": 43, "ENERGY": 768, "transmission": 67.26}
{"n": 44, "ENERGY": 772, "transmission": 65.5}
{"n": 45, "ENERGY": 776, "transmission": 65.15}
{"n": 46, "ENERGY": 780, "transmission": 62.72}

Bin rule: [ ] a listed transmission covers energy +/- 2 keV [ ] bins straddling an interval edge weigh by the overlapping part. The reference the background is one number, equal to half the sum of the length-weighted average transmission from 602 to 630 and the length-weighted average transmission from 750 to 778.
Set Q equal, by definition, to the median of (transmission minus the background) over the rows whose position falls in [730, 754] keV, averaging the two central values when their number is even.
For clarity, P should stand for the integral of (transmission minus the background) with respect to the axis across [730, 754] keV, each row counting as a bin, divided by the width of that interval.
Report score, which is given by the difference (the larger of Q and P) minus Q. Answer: 0.85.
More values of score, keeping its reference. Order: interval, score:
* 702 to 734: 0.00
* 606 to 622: 0.29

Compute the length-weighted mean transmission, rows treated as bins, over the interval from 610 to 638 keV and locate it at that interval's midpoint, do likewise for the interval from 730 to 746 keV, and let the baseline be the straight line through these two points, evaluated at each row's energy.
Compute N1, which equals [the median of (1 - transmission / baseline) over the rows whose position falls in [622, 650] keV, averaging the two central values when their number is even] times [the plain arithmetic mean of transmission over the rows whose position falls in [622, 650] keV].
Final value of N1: 0.0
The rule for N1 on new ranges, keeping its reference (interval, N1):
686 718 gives -0.7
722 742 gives -2.4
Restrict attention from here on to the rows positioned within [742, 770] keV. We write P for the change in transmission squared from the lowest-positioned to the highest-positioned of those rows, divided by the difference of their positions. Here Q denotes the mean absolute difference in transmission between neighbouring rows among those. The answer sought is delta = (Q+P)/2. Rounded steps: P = -9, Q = 1.5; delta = -4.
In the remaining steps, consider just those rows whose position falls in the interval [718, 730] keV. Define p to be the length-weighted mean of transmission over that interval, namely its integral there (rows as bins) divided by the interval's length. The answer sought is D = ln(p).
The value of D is 4.32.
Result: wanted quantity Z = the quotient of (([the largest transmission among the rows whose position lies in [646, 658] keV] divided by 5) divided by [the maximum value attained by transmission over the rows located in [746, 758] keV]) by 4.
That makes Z 0.0543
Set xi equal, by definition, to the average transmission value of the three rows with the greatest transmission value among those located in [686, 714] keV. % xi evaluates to 75.7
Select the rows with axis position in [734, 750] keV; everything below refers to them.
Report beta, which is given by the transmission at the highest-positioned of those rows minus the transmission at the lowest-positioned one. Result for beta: -7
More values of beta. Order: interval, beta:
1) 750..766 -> -3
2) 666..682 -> -3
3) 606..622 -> 2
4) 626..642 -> 0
